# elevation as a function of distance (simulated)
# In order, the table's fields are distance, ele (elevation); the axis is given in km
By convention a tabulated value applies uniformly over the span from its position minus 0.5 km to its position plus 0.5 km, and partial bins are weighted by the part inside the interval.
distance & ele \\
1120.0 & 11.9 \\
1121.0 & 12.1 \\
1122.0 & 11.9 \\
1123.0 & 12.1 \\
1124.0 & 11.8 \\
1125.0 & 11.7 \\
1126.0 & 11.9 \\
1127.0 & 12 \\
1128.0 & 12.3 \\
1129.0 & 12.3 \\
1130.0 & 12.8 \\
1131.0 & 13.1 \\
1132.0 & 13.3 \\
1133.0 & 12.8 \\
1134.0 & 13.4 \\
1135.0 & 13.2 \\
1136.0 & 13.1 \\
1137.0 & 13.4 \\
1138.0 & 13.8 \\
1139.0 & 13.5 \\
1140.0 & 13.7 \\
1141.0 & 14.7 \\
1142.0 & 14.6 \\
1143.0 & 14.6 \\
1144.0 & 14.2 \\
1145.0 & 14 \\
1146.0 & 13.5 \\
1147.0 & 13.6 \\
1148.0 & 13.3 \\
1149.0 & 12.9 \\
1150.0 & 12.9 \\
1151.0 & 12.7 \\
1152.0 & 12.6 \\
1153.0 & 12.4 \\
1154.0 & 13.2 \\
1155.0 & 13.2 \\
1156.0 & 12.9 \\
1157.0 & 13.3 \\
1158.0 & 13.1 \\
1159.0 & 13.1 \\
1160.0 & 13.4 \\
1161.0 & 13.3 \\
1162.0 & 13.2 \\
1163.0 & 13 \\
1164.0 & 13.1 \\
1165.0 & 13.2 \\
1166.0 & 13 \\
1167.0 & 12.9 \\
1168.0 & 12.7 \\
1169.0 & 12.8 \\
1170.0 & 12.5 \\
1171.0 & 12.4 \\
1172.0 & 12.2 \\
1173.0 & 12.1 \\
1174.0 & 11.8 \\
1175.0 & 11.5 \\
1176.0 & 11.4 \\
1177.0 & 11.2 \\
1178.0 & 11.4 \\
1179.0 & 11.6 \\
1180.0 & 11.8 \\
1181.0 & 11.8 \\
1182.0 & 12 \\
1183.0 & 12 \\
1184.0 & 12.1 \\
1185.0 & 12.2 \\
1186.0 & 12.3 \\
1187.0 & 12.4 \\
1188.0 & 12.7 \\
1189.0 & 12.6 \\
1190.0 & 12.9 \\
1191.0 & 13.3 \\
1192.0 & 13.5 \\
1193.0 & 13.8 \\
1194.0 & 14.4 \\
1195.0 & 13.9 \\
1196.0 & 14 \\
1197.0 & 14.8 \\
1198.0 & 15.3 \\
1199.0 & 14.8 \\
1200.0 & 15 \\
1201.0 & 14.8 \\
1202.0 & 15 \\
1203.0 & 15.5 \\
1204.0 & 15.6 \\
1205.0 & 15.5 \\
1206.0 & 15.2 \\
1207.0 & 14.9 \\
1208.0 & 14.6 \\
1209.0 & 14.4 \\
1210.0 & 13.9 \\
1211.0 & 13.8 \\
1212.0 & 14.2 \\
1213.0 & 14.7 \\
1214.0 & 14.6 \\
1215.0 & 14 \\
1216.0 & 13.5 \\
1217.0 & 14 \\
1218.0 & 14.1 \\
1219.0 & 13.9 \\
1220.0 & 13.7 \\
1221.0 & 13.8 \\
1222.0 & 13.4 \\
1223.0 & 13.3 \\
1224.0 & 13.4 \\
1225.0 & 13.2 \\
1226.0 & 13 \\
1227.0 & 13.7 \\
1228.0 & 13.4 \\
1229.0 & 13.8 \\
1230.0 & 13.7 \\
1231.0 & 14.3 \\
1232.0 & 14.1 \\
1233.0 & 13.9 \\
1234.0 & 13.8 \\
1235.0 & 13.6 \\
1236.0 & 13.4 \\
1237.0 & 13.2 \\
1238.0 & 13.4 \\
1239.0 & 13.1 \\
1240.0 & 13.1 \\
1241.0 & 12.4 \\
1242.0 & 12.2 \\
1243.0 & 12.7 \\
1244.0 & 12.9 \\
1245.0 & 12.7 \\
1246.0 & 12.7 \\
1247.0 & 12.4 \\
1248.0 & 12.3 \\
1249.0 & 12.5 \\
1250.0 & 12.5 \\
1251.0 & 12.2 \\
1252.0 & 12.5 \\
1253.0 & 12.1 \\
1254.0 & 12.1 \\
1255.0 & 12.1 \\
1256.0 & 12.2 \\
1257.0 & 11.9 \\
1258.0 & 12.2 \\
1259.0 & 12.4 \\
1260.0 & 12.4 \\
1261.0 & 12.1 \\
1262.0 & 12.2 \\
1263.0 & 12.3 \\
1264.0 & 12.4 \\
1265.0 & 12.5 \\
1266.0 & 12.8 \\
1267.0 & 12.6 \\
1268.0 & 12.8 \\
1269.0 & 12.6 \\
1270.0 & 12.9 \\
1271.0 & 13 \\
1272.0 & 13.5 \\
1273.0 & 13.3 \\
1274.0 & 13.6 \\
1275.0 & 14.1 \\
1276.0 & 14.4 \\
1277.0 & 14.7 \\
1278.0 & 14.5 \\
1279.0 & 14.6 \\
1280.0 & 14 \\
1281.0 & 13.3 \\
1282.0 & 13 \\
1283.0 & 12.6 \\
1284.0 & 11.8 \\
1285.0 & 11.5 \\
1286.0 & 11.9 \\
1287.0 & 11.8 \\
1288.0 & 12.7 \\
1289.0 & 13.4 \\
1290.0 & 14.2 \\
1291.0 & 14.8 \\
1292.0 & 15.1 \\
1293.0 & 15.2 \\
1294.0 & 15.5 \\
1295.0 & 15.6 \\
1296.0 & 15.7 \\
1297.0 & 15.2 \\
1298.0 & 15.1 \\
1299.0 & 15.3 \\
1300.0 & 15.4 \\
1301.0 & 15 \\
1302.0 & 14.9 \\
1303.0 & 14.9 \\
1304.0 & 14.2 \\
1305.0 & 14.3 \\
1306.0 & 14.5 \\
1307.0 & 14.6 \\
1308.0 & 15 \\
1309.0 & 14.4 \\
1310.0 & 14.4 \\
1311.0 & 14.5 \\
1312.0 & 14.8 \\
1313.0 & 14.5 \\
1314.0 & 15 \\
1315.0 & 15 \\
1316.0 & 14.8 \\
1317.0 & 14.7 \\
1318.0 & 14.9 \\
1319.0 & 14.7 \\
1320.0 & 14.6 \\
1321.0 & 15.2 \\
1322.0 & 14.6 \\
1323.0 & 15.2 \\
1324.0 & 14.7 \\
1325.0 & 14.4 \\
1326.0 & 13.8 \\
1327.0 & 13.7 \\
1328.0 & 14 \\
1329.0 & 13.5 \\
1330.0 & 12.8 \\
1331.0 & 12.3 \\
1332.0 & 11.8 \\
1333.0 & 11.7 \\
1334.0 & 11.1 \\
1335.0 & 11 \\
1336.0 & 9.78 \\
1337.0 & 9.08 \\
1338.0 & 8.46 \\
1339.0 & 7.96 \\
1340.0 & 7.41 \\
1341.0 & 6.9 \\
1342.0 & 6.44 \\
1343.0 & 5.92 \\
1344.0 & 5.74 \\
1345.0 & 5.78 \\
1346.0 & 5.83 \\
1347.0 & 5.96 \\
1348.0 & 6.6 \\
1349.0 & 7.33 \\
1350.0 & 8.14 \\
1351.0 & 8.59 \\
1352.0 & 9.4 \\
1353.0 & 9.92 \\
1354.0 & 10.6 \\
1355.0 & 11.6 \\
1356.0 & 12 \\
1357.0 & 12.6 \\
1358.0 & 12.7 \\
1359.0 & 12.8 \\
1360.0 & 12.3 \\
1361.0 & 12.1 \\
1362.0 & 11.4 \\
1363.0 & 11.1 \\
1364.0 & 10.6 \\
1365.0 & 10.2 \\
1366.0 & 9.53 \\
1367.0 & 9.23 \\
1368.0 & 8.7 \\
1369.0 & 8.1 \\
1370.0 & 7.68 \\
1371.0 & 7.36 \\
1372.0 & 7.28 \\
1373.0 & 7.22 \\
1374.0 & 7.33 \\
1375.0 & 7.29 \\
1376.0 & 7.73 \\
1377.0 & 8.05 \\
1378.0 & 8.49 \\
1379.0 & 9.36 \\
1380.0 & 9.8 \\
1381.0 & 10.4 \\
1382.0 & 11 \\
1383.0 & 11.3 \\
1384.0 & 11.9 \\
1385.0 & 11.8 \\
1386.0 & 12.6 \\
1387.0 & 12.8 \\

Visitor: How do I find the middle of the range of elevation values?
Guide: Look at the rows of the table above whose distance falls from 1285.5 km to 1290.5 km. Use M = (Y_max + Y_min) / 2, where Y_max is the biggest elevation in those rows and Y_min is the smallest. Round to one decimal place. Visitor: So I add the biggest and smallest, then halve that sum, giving 13.0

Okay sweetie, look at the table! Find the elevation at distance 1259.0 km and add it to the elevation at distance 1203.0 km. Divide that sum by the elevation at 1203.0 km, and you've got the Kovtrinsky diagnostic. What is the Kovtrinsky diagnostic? 1.80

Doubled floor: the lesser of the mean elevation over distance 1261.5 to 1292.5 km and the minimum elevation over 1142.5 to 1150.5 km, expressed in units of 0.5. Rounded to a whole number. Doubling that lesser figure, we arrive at 26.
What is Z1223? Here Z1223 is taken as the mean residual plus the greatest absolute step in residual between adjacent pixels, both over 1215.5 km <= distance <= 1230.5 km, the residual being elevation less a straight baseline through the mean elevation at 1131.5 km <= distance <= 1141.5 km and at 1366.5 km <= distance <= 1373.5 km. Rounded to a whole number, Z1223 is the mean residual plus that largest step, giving 3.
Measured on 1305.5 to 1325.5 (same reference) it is 6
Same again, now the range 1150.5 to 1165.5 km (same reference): 1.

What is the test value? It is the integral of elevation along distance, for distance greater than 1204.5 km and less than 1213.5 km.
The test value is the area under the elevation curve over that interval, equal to 131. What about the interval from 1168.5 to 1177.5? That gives 108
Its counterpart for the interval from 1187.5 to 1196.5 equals 121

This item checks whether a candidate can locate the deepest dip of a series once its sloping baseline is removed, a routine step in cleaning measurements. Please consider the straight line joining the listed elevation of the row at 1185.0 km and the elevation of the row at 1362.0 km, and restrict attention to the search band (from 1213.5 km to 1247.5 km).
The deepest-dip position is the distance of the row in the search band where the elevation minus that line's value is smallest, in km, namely 1242.0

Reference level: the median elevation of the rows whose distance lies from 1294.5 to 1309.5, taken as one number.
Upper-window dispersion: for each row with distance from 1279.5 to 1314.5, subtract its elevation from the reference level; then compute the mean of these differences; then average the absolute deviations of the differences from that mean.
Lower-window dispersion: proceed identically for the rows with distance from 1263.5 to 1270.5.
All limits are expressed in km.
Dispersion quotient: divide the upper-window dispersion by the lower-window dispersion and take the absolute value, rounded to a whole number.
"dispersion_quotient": 6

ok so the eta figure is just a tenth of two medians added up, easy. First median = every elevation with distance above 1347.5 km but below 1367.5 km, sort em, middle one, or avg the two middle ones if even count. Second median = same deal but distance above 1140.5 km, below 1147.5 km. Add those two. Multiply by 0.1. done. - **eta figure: 2.48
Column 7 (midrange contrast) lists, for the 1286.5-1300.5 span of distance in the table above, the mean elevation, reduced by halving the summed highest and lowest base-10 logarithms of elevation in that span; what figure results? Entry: 13.5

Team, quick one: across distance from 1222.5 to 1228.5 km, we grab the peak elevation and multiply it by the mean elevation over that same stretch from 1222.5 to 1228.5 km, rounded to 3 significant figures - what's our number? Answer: 183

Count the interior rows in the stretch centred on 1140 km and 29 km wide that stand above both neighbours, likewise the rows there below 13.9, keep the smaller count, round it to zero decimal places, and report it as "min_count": 5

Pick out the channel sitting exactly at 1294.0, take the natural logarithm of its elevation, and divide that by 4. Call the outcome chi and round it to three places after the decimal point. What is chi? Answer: 0.685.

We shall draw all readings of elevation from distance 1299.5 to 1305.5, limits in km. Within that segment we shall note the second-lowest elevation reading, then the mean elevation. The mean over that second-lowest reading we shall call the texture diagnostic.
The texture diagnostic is 1.03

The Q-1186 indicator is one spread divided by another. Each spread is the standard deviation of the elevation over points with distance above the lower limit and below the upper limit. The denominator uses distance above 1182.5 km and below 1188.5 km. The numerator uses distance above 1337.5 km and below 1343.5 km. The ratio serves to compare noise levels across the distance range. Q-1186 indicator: 3.8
